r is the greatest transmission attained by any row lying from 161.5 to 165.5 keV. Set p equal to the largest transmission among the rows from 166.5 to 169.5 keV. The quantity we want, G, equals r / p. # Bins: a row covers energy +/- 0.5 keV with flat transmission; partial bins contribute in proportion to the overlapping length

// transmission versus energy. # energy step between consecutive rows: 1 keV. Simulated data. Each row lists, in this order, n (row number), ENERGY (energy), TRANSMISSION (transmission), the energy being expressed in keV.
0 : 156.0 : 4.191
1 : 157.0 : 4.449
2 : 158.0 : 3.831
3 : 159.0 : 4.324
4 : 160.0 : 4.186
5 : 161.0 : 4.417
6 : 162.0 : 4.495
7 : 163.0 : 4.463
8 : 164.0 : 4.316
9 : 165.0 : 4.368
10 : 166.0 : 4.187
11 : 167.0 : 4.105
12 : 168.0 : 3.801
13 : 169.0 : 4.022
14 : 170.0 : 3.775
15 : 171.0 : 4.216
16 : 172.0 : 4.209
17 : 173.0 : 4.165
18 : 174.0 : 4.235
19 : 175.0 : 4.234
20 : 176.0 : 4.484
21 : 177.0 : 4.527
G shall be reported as 1.10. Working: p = 4.105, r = 4.495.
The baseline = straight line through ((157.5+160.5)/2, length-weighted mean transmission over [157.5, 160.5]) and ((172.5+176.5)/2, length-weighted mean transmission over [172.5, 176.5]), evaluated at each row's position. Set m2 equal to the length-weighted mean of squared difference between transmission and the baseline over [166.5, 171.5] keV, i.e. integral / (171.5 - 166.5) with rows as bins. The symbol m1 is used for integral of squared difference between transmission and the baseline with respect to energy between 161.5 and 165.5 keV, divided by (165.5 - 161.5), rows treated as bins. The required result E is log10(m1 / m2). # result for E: -0.1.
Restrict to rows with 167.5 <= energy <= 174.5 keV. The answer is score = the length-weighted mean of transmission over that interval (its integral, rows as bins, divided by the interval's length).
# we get 4.06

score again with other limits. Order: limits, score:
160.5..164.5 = 4.42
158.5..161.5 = 4.31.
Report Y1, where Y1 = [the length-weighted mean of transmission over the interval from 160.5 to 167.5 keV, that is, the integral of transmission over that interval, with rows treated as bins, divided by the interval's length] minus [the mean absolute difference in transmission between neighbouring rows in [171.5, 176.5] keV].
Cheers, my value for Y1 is 4.24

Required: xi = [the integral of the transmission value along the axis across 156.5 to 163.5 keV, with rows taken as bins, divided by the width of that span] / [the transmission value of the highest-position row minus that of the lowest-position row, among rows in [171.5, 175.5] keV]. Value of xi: 172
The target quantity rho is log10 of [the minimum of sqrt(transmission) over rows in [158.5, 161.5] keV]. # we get 0.311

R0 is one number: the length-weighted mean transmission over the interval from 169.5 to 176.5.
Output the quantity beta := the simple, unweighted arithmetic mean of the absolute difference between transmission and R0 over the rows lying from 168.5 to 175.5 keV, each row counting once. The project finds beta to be 0.11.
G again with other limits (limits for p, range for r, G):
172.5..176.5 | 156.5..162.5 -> 1.00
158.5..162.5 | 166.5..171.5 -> 0.94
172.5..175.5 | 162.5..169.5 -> 1.05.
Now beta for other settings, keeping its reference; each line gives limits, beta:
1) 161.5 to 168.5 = 0.19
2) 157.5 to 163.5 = 0.22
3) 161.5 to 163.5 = 0.29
